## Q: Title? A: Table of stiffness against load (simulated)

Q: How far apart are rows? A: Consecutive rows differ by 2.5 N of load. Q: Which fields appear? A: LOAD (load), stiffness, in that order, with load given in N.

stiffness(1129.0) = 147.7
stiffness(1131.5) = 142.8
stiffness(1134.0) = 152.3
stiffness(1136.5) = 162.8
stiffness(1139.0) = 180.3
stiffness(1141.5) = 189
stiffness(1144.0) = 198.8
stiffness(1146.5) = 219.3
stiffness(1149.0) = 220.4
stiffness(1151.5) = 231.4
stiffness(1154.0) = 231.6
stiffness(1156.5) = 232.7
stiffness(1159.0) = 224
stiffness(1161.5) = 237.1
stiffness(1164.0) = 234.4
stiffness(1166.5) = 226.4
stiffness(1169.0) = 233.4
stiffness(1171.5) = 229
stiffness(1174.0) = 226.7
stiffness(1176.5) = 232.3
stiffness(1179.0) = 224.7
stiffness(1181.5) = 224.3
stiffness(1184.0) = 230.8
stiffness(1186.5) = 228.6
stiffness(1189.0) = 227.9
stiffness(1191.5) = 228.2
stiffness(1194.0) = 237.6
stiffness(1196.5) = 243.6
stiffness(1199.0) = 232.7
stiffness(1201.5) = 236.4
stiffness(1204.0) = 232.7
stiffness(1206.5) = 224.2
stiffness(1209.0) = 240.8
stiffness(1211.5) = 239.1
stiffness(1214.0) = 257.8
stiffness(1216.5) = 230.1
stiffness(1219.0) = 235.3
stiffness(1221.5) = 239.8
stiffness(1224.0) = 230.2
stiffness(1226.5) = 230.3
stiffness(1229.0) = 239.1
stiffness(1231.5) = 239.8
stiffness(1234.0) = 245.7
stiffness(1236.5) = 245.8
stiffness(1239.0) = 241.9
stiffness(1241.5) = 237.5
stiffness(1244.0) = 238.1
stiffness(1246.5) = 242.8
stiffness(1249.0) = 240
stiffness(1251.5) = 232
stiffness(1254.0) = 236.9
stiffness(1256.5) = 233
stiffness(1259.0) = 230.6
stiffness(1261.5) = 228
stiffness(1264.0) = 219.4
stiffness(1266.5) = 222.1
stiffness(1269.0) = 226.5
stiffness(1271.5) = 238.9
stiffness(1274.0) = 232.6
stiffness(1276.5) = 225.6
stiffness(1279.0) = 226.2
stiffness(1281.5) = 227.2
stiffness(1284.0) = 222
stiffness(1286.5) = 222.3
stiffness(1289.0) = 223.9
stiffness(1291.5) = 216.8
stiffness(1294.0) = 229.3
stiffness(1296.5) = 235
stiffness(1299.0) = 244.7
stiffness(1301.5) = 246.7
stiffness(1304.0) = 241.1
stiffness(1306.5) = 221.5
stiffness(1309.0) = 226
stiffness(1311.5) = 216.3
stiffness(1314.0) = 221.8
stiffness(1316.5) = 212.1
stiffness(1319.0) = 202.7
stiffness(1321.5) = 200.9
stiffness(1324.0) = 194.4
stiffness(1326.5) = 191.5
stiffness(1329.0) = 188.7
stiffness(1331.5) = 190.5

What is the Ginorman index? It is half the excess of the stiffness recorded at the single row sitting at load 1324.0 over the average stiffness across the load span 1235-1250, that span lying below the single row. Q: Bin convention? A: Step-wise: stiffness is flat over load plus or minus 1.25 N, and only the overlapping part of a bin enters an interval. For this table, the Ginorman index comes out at -23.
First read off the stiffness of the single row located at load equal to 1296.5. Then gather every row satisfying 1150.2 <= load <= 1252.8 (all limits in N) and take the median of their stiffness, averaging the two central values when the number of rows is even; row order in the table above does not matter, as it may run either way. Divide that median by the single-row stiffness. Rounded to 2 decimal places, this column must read 0.99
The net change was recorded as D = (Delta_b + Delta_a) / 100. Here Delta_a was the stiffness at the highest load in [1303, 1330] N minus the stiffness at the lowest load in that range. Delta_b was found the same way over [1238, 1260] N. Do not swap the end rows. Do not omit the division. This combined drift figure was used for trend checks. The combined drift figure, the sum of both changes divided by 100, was -0.64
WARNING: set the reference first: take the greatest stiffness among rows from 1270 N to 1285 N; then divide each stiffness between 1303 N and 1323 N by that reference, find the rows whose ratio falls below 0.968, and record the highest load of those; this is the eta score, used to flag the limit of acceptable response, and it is 1321.5 N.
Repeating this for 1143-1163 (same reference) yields 1159.0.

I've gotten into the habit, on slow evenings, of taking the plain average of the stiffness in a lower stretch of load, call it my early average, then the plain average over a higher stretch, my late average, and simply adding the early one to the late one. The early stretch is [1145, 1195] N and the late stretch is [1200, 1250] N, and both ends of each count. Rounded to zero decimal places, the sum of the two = 467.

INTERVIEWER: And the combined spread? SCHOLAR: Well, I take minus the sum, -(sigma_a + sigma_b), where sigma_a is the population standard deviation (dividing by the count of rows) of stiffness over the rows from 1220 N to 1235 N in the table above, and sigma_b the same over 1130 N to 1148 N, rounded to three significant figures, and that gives -30.6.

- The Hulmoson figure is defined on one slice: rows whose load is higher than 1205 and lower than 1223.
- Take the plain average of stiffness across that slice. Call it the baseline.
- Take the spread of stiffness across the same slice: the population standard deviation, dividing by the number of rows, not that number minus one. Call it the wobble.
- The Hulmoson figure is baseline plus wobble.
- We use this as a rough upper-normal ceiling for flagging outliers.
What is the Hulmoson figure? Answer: 248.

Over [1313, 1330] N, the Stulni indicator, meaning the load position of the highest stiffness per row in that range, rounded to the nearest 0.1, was 1314.0 N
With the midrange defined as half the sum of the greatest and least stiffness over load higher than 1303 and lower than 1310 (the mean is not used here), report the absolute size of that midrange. 231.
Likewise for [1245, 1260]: 237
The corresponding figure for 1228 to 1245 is 242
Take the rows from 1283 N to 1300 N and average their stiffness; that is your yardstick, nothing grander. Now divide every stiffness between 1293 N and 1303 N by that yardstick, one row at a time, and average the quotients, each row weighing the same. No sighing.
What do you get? 1.05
